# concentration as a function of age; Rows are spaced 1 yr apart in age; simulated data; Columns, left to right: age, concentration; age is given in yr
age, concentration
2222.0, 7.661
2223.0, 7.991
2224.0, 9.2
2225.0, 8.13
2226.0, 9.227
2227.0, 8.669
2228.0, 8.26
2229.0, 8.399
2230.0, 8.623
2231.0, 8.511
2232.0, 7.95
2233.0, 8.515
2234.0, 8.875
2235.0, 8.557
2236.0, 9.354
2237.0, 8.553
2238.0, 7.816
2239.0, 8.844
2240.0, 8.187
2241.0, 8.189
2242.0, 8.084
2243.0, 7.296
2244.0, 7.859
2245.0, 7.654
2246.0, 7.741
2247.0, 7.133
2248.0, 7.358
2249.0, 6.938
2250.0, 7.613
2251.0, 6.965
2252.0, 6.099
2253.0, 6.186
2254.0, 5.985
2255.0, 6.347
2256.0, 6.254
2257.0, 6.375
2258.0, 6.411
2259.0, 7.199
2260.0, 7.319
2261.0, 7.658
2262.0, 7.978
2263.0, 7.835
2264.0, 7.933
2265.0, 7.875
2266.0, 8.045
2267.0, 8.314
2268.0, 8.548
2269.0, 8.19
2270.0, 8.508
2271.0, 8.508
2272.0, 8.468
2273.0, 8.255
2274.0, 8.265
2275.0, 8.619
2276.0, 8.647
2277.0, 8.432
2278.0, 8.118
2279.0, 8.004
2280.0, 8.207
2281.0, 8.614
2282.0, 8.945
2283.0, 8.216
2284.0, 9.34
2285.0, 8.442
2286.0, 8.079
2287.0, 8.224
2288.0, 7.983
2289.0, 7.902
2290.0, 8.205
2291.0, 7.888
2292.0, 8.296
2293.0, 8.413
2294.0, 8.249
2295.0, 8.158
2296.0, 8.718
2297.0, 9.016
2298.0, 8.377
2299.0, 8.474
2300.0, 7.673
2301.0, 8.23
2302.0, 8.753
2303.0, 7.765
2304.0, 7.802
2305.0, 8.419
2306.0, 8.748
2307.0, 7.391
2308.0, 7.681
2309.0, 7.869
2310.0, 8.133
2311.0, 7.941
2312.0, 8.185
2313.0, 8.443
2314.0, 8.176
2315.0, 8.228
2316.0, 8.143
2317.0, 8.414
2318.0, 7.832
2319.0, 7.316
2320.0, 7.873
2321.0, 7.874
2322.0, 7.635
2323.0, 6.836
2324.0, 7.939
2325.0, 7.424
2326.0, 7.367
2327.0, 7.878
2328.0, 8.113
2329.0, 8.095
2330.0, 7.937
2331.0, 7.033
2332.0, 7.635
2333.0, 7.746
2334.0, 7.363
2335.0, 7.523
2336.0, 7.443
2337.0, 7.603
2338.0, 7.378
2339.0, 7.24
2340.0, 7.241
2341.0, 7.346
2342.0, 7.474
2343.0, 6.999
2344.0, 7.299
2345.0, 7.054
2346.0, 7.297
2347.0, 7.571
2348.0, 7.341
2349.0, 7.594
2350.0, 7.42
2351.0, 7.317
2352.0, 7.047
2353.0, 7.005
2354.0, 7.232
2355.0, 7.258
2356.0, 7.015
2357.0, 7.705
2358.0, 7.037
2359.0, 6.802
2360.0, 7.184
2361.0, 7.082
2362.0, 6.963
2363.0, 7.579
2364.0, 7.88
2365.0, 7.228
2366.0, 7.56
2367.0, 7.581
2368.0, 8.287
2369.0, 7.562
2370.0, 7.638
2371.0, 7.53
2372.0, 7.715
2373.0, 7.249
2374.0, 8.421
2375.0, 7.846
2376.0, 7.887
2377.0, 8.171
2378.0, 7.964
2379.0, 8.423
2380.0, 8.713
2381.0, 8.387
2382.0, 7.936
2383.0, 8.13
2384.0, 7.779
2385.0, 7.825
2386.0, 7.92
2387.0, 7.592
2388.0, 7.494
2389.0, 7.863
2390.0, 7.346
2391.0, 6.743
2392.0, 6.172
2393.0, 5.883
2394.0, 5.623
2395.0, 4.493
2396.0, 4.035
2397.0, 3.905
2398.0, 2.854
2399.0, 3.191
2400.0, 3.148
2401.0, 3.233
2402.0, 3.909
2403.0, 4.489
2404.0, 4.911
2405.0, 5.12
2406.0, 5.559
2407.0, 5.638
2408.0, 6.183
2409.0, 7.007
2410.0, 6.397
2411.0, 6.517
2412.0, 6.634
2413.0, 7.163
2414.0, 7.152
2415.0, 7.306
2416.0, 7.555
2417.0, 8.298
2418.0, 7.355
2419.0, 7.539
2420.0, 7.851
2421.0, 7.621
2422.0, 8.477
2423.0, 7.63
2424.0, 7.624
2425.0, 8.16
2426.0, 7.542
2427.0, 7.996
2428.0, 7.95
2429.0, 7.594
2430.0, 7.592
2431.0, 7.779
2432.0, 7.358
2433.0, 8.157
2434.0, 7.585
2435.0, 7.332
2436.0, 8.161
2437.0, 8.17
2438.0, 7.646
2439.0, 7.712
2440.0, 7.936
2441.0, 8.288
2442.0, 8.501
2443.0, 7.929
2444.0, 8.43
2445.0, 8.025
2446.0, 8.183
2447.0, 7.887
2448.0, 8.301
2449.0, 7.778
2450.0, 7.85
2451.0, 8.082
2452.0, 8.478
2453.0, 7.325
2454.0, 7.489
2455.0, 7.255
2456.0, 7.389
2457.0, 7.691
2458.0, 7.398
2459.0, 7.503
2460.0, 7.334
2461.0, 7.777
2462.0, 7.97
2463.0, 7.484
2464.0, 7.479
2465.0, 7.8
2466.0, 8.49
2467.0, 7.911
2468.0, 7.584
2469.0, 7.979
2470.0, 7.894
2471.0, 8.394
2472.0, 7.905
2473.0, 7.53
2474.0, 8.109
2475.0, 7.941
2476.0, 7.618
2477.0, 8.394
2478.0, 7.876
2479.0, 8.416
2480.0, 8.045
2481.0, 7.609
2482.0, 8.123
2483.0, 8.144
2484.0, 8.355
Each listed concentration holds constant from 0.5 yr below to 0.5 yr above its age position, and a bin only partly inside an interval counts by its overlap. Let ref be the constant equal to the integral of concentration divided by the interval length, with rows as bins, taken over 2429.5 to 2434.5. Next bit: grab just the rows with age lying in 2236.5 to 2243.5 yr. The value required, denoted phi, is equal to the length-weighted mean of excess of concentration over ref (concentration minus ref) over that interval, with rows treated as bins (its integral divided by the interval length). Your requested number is 0.44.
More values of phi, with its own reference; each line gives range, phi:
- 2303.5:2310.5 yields 0.31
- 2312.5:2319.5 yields 0.38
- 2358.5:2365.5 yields -0.45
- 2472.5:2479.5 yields 0.29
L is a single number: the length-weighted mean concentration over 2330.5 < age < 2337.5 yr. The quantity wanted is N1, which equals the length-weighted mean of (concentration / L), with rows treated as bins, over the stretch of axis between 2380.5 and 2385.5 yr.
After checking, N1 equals 1.07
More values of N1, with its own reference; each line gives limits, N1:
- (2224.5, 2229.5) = 1.14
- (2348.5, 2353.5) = 0.97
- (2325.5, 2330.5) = 1.05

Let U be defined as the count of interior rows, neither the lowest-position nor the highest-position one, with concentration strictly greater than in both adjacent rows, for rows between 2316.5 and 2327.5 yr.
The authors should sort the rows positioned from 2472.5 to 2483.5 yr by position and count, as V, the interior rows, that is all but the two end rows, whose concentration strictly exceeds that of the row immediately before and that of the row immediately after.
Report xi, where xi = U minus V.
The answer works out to -1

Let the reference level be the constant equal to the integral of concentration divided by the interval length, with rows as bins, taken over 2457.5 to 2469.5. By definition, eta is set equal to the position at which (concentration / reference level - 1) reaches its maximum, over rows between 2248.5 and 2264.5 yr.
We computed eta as 2262.0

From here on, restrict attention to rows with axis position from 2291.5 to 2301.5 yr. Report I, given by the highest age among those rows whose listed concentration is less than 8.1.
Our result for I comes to 2300.0 yr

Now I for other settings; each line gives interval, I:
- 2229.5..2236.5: 2232.0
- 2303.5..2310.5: 2309.0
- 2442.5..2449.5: 2449.0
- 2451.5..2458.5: 2458.0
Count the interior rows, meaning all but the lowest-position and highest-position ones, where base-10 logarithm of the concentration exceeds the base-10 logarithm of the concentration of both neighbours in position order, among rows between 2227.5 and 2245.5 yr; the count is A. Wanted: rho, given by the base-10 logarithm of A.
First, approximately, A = 6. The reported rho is 0.78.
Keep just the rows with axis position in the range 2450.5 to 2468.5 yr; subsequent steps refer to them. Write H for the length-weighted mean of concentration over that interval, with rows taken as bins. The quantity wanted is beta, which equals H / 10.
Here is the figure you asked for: 0.769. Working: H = 7.7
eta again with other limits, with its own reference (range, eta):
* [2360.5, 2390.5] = 2380.0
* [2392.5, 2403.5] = 2393.0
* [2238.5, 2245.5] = 2239.0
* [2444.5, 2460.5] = 2452.0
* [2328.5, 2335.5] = 2329.0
